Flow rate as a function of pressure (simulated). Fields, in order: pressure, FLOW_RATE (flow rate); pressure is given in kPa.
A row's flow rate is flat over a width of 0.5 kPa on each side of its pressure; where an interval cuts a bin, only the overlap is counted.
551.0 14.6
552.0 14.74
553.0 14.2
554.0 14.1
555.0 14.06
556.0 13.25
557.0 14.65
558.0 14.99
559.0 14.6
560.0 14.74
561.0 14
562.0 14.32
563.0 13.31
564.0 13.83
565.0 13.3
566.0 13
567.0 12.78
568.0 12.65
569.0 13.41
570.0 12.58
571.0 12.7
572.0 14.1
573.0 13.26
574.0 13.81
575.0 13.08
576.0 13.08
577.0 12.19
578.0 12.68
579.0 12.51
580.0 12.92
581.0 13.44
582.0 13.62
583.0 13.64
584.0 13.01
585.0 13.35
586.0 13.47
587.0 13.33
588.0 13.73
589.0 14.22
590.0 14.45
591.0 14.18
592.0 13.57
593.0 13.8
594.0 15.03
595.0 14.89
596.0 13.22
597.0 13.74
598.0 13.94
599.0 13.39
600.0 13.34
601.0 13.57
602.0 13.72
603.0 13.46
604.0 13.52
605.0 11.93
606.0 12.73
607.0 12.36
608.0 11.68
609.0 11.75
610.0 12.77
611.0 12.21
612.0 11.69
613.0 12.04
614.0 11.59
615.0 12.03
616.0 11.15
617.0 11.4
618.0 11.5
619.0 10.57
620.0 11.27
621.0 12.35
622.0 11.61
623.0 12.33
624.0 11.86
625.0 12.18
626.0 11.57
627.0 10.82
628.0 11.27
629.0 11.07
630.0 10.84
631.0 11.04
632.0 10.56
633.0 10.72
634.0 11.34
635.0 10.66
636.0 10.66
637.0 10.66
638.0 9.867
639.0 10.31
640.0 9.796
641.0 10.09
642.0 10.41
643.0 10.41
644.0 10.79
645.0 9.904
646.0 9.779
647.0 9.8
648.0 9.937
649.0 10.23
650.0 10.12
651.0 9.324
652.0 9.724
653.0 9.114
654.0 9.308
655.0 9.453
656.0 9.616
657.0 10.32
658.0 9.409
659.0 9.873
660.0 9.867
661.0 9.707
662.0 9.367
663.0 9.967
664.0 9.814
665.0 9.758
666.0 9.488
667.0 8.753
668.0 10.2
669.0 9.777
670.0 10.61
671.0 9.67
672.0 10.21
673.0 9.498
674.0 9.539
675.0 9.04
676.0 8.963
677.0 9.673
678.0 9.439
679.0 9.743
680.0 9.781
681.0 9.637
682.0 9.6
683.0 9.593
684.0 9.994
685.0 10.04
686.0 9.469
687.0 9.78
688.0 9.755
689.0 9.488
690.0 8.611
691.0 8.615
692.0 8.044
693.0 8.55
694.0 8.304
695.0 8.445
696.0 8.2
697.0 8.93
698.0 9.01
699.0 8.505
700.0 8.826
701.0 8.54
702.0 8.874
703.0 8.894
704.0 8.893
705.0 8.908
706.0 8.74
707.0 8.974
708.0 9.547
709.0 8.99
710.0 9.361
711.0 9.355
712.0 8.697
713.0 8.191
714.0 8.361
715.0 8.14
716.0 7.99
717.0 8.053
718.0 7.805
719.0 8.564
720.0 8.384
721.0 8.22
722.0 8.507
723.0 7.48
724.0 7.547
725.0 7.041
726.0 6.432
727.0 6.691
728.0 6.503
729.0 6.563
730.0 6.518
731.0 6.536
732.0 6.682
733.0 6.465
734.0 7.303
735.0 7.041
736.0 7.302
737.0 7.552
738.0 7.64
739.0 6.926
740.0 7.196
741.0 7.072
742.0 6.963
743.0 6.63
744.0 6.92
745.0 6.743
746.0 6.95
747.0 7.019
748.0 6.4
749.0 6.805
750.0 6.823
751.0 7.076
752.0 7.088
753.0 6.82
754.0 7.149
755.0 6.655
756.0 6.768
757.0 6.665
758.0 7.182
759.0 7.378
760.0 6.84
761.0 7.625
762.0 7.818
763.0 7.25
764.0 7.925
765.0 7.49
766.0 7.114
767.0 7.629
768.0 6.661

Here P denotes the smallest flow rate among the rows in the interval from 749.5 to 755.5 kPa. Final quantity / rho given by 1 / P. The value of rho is 0.150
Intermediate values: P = 6.655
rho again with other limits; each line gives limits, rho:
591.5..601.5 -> 0.076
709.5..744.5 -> 0.155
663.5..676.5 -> 0.114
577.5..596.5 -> 0.080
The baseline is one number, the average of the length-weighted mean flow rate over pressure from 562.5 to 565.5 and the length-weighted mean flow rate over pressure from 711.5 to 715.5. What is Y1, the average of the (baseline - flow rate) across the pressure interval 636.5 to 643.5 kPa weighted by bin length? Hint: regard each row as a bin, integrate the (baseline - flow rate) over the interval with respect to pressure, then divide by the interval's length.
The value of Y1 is 1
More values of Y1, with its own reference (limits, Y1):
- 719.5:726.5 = 3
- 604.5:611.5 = -1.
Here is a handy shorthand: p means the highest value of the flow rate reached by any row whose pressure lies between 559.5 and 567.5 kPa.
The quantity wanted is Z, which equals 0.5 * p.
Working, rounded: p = 14.74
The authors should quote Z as 7.37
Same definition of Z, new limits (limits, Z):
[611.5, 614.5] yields 6.02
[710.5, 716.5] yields 4.68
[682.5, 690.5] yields 5.02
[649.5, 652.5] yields 5.06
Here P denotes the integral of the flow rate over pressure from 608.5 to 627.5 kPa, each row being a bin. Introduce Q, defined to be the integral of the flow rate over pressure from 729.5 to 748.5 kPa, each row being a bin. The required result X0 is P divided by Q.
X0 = 1.69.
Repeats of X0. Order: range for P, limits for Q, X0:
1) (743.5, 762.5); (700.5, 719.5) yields 0.80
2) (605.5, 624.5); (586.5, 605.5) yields 0.86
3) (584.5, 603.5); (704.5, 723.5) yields 1.62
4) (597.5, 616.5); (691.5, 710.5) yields 1.43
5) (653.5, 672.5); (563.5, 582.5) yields 0.74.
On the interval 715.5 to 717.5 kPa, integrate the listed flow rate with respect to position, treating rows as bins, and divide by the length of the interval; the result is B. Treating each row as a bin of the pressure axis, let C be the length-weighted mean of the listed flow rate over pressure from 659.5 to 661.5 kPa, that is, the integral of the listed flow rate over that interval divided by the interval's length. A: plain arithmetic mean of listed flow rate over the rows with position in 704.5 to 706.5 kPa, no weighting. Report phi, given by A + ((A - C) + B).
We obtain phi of 16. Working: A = 8.8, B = 8.0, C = 9.8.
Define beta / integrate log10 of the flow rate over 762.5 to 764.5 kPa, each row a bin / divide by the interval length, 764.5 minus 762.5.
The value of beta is 0.88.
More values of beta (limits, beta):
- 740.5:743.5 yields 0.84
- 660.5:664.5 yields 0.99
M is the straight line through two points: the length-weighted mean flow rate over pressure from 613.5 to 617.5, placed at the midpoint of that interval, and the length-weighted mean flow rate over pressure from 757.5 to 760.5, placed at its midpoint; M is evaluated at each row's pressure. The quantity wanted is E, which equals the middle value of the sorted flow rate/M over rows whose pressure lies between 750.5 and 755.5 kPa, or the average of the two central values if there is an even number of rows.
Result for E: 0.96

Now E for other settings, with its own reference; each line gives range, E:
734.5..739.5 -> 0.93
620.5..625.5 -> 1.08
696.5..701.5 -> 0.99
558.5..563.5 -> 1.09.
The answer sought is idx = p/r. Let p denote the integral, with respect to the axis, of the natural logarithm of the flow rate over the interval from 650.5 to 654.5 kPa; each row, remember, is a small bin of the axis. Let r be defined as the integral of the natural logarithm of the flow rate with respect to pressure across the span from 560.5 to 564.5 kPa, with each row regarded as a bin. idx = 0.85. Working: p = 8.9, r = 10.5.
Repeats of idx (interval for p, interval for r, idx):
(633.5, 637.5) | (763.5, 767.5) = 1.18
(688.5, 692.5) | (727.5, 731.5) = 1.15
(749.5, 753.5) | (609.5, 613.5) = 0.78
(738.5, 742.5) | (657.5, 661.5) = 0.86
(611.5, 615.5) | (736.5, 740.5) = 1.24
